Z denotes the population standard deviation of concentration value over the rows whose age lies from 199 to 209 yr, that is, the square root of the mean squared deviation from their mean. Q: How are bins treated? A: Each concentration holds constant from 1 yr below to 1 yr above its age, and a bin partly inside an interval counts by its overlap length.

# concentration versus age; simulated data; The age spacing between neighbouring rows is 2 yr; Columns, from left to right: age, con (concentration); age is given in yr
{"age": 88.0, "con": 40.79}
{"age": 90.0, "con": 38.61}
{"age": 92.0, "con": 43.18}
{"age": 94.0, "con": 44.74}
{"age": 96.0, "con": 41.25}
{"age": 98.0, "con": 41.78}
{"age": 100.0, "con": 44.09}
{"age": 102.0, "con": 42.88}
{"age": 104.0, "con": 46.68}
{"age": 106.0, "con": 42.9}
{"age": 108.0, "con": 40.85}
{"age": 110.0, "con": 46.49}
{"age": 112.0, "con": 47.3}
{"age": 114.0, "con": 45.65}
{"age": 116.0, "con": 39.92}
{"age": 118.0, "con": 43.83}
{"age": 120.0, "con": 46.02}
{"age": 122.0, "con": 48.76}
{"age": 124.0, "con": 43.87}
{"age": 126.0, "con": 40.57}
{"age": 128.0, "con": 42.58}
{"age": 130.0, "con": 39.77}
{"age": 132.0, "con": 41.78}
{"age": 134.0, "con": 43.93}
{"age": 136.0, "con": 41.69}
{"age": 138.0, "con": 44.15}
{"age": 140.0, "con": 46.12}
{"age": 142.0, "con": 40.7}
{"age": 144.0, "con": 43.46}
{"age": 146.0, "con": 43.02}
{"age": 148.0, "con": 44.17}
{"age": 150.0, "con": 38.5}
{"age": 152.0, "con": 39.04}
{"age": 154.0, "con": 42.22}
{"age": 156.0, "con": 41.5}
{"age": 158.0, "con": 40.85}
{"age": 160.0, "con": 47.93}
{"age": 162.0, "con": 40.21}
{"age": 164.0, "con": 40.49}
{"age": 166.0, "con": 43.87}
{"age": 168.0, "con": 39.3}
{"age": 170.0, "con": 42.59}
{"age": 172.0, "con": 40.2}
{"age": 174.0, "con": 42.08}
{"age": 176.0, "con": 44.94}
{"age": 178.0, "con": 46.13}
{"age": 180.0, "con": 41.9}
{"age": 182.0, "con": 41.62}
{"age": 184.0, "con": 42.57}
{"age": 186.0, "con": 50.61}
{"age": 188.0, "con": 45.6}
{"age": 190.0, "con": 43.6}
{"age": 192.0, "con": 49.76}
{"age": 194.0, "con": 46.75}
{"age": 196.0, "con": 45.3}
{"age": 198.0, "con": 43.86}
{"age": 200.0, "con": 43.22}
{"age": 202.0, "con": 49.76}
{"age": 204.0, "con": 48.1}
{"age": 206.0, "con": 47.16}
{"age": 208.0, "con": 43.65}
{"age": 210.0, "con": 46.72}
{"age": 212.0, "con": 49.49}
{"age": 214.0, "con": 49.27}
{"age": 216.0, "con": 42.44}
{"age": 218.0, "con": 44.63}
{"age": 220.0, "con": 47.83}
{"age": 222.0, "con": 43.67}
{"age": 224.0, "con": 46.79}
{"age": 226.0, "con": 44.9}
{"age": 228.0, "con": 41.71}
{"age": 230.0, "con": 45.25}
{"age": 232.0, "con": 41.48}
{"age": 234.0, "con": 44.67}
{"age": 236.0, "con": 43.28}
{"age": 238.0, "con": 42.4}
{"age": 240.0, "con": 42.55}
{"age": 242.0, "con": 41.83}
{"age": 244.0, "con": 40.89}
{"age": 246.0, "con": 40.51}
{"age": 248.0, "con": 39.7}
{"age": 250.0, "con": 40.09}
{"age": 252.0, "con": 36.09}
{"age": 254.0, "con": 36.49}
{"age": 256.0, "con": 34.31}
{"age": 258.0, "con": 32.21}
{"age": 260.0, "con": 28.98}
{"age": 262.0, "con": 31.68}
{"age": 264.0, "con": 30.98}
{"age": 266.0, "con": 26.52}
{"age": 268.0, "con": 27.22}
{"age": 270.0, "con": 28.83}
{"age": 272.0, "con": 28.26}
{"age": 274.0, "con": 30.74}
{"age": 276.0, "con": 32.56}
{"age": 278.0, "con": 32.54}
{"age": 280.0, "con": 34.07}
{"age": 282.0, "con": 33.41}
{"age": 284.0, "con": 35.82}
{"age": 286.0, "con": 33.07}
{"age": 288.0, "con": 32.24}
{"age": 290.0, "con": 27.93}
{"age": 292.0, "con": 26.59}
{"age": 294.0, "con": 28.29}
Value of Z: 2.5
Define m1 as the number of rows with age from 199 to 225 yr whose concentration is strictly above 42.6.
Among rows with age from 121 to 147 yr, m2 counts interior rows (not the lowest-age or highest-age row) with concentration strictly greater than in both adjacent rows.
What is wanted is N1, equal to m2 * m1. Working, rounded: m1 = 12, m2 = 4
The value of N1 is 48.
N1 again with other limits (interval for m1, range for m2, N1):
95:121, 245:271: 27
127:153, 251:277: 18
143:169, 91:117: 20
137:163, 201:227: 18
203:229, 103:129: 22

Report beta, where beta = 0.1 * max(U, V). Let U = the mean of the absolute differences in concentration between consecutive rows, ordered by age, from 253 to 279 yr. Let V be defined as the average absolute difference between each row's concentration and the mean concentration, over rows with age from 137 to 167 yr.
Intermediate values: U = 1.9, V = 2.11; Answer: 0.211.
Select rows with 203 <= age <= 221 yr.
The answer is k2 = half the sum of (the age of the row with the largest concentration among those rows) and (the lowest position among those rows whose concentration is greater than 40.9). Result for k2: 208 yr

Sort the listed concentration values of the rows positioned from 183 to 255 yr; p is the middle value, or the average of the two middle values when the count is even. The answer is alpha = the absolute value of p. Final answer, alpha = 43.8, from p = 43.8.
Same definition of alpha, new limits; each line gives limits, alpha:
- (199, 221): 47.2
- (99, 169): 42.9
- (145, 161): 41.9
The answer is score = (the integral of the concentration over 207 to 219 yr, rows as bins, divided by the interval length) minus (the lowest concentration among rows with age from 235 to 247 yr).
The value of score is 5.5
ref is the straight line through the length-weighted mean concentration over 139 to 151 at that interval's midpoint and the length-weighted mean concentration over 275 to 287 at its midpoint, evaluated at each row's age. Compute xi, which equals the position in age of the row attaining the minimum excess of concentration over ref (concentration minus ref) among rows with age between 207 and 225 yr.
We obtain 216.0 yr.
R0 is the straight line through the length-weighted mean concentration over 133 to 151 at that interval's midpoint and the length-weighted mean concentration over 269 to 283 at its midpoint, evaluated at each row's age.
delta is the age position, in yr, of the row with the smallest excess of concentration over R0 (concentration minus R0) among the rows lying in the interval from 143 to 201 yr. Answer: 150.0 yr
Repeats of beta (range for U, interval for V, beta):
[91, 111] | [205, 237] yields 0.271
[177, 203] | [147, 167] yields 0.331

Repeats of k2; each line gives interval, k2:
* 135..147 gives 138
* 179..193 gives 183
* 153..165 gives 157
